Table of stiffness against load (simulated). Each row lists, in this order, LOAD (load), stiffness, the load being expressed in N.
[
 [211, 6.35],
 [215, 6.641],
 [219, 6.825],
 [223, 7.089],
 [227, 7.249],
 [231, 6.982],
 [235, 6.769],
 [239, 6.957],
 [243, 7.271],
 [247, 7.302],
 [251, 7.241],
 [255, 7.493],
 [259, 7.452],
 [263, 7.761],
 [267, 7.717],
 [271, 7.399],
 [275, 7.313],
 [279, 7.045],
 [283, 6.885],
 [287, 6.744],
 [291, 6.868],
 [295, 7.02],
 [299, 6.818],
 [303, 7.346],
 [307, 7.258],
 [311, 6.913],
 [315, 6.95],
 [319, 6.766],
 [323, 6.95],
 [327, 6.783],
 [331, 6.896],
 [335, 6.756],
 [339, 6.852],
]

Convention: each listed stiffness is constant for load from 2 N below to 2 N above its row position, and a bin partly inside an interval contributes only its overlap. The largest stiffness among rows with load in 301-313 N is 7.346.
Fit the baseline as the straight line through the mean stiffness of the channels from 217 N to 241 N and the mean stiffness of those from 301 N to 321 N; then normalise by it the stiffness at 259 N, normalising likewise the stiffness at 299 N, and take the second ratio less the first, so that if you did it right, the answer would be -0.10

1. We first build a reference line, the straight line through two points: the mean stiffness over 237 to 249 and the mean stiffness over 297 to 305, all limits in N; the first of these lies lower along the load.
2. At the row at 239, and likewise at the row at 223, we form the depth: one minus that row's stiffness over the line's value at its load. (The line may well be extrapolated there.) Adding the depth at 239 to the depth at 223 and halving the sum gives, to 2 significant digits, 0.024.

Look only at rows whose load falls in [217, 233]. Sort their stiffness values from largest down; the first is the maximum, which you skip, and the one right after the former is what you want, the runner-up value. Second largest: 7.089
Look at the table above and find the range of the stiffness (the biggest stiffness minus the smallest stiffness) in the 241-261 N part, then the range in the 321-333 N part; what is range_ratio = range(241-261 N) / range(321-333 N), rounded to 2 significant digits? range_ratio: 1.5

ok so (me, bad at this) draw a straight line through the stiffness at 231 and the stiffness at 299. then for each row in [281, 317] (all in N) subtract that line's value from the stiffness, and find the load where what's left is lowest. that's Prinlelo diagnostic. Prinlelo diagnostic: 287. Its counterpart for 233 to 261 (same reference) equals 235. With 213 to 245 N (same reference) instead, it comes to 215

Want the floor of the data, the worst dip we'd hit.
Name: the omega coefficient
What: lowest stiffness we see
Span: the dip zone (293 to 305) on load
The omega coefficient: 6.818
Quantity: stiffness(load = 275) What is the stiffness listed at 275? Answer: 7.313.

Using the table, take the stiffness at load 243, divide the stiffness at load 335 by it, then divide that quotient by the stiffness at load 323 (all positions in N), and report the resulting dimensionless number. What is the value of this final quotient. 0.134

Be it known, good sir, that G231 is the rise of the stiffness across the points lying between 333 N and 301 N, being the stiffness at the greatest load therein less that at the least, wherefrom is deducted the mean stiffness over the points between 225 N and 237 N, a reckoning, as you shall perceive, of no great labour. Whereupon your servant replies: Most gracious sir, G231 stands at -7.45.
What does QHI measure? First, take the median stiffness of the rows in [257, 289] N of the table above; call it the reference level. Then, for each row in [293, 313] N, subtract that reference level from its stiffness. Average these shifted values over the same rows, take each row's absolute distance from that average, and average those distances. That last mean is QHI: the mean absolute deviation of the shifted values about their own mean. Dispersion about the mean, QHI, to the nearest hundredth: 0.18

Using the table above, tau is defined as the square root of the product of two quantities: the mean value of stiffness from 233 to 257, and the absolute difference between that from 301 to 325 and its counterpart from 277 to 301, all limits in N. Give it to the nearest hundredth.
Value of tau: 0.98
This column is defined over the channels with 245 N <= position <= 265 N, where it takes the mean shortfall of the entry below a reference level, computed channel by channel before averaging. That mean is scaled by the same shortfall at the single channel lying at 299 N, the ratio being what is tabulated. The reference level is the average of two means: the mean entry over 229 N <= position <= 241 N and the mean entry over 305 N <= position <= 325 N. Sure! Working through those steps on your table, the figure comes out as -4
